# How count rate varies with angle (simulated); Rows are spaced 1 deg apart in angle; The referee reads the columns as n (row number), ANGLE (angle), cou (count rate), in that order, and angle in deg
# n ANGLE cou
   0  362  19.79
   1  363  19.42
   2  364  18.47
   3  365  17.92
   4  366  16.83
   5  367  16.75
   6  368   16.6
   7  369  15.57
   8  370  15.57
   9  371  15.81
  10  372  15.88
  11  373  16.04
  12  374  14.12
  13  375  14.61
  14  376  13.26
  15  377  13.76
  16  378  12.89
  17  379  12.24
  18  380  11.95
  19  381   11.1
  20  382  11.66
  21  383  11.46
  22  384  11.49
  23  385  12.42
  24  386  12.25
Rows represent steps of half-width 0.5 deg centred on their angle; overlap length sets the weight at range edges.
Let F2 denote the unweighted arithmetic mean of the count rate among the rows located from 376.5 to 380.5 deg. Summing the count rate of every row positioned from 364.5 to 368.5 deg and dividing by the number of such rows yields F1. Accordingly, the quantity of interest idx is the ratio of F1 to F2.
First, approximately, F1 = 17.0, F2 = 12.7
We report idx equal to 1.34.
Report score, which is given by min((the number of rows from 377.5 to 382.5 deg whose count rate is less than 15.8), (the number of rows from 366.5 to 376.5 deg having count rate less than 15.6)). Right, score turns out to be 5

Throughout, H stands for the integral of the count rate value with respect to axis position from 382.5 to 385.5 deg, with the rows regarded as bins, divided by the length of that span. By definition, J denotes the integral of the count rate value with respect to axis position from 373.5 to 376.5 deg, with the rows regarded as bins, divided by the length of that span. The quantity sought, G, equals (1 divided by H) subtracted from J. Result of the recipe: 14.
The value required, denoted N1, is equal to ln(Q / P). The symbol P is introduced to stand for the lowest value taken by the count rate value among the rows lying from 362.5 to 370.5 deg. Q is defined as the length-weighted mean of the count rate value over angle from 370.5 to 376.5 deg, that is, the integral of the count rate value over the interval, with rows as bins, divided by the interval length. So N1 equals -0.04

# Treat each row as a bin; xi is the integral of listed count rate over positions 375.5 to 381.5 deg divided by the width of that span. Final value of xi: 13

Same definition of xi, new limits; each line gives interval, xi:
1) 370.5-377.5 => 15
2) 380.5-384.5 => 11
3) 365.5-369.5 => 16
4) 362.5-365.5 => 19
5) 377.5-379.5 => 13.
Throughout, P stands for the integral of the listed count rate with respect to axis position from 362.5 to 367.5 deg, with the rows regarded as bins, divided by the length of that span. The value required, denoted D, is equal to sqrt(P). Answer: 4.2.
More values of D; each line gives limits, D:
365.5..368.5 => 4.1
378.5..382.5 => 3.4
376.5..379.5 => 3.6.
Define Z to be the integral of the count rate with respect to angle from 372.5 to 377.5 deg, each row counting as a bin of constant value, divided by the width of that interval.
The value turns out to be 14.4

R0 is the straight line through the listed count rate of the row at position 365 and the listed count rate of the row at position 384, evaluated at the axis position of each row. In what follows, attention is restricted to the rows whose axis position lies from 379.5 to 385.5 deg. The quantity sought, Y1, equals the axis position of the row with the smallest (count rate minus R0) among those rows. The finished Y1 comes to 381 deg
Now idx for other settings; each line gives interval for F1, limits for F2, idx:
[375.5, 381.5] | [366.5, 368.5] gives 0.75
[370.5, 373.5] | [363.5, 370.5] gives 0.95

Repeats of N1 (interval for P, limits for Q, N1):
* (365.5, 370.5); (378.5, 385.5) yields -0.28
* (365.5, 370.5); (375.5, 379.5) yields -0.18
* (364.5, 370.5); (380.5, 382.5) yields -0.31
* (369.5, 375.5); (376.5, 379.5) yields -0.09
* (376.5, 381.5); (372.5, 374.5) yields 0.31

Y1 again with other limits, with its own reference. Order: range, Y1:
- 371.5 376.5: 376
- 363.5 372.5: 369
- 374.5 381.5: 381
